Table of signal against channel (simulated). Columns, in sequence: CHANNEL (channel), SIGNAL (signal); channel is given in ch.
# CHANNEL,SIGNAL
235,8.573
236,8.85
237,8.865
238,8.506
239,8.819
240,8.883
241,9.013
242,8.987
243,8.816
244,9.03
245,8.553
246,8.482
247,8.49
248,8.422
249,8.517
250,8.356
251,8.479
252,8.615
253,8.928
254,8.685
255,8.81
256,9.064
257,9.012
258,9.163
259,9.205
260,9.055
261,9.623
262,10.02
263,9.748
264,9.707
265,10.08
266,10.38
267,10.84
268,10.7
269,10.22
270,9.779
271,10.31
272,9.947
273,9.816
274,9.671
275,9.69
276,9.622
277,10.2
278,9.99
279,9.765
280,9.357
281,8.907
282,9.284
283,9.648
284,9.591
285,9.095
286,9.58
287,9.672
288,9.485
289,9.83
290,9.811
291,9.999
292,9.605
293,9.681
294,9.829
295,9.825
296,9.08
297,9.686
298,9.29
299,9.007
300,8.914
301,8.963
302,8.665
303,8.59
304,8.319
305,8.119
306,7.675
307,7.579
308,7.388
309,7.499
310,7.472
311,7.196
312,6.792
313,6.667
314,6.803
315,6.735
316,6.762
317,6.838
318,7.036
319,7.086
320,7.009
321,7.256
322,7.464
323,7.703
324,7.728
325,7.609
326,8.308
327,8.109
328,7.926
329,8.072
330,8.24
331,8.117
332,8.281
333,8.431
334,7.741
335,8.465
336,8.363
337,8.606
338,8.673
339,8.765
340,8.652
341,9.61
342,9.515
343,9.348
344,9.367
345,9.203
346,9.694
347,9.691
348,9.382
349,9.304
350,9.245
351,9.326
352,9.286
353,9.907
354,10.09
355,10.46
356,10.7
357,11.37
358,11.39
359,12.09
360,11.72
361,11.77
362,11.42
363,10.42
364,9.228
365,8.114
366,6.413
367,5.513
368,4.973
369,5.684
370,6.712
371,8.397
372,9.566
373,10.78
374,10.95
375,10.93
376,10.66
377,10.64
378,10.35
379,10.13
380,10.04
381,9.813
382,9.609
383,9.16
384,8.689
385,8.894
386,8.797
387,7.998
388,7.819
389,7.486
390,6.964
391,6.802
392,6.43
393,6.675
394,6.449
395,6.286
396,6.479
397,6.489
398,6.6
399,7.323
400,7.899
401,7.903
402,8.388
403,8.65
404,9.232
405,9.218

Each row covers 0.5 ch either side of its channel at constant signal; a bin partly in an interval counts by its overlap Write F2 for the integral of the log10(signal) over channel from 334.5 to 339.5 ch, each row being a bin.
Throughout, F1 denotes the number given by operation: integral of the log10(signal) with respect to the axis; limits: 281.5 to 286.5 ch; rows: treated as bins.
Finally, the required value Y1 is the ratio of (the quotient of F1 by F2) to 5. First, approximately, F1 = 4.9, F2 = 4.7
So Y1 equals 0.209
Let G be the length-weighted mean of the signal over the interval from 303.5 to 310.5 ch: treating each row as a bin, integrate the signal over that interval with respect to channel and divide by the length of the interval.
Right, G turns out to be 7.7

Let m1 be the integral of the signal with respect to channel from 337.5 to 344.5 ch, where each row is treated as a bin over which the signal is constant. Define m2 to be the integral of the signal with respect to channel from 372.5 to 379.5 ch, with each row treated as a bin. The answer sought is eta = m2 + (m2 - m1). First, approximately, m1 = 64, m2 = 74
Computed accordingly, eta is 85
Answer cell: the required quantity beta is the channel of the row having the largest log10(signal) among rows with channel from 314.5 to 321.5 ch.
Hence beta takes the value 321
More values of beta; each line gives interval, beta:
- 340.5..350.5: 346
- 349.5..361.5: 359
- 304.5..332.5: 326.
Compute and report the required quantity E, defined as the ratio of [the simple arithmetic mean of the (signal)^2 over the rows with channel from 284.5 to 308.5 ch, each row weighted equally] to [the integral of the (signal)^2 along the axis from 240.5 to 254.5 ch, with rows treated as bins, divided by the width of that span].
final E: 1.10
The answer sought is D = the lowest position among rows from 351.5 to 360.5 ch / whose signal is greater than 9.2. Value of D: 352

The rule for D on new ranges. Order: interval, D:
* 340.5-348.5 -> 341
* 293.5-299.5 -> 294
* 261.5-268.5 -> 262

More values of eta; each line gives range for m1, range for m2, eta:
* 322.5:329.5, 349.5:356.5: 83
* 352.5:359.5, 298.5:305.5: 45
